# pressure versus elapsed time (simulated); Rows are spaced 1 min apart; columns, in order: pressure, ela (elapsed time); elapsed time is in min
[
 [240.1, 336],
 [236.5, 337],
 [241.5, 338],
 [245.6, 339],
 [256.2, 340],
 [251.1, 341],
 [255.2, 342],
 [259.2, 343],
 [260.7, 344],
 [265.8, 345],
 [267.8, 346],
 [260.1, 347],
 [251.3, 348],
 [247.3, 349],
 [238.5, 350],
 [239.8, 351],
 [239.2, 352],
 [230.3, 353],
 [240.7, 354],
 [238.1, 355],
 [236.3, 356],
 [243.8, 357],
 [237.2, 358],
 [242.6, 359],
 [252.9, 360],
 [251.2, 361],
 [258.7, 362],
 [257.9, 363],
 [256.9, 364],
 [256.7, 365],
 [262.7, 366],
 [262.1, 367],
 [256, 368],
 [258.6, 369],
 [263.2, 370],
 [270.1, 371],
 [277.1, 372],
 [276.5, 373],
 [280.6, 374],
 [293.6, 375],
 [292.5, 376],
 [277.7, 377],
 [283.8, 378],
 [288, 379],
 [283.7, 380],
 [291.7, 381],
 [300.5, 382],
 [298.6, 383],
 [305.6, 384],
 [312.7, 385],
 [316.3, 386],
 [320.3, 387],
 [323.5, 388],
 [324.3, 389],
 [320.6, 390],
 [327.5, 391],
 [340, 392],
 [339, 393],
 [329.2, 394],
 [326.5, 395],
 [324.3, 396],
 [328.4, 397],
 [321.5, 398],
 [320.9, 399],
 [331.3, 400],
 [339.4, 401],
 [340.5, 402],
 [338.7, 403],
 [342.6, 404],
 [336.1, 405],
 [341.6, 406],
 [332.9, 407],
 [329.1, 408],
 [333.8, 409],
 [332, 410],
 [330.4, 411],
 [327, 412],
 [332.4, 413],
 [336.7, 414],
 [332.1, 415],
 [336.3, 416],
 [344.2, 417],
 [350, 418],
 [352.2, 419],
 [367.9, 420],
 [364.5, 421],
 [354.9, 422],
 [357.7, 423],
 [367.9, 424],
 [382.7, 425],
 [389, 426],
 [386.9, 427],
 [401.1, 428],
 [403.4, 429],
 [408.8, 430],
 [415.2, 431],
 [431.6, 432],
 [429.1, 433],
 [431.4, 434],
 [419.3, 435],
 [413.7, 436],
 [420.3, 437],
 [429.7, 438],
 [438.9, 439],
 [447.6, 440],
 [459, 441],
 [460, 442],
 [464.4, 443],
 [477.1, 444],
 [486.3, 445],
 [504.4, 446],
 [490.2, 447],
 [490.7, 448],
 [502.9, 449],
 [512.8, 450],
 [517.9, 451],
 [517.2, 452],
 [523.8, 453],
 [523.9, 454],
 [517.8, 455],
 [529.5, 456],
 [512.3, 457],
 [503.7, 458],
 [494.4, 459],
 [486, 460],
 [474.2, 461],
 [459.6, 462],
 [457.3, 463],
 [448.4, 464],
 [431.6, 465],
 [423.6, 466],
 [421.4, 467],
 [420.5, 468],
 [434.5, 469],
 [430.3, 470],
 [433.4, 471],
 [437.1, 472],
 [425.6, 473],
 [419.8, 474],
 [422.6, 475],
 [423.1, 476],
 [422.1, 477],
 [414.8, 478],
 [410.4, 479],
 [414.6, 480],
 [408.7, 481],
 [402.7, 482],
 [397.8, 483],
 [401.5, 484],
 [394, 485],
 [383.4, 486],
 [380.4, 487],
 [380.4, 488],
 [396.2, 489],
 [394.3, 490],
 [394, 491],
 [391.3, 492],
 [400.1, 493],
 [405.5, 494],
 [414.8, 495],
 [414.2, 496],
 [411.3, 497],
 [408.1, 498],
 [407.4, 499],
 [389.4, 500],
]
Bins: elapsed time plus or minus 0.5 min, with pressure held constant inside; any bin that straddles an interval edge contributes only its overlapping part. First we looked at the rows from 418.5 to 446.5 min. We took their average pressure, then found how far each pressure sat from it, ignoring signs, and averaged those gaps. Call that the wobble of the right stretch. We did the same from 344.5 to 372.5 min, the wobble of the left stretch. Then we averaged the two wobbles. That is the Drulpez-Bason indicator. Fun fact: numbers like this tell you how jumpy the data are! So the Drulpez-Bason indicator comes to 22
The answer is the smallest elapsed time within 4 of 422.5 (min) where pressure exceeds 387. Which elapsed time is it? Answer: 426 min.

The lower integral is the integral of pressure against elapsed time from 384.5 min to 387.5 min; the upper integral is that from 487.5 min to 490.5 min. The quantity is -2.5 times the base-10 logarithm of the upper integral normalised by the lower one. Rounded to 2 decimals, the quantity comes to -0.23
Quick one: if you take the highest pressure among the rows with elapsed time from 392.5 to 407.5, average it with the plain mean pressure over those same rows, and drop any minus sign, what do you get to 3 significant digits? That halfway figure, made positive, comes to 338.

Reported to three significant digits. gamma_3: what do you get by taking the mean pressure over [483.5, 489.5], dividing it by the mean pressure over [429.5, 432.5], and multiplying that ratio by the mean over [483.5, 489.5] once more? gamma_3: 362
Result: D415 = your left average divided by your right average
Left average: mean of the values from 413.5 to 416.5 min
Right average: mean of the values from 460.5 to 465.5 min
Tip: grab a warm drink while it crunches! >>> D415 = 0.74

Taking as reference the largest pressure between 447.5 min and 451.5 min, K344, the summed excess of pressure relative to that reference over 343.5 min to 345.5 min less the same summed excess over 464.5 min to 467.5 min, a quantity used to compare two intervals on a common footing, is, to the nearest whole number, -232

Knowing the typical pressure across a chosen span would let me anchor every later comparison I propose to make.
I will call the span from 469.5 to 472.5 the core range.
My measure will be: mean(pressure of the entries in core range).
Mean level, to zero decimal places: 434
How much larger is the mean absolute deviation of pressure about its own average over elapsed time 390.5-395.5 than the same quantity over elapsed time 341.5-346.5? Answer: 2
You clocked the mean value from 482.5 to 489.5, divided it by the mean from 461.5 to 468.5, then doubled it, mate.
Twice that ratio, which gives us 1.8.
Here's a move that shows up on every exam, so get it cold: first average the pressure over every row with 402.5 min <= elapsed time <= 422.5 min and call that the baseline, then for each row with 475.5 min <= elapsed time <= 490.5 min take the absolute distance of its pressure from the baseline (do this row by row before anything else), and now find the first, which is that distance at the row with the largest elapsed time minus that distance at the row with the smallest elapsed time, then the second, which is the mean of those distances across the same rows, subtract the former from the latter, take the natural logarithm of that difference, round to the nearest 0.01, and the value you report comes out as 4.50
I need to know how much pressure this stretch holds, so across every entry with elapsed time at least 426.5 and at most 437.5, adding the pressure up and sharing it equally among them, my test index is 415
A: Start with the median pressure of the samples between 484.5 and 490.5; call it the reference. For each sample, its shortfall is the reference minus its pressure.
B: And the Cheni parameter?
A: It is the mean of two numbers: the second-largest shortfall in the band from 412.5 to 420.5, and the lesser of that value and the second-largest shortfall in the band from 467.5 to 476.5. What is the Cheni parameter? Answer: 12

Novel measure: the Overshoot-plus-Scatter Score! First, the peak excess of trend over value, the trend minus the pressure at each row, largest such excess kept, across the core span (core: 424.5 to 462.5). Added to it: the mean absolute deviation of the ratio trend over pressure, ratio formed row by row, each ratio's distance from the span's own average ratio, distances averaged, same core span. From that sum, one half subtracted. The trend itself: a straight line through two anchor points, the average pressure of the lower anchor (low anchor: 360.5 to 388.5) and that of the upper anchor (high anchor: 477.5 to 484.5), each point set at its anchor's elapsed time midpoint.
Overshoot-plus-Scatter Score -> -42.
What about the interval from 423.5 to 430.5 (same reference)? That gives -29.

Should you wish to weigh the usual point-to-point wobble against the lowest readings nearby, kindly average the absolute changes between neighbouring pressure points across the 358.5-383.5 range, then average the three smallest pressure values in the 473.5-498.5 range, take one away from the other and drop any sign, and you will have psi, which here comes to 376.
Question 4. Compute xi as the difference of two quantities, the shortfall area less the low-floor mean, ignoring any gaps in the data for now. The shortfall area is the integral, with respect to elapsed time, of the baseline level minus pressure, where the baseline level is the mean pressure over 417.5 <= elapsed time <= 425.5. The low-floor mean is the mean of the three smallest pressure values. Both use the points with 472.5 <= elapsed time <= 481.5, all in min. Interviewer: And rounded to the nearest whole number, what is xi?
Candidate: -913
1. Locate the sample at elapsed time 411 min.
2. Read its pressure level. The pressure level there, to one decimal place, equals 330.4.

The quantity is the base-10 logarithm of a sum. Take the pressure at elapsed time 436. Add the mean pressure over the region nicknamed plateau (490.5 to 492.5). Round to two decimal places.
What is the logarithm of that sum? 2.91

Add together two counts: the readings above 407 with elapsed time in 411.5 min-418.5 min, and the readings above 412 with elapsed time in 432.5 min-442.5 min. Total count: 10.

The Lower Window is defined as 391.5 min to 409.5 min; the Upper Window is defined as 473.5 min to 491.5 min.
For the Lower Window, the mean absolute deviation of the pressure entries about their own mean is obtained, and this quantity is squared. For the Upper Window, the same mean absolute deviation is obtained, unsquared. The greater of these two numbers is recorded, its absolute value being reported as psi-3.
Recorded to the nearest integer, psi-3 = 36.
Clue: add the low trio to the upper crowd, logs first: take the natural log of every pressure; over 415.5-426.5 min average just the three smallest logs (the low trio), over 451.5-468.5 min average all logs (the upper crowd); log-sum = 12.0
